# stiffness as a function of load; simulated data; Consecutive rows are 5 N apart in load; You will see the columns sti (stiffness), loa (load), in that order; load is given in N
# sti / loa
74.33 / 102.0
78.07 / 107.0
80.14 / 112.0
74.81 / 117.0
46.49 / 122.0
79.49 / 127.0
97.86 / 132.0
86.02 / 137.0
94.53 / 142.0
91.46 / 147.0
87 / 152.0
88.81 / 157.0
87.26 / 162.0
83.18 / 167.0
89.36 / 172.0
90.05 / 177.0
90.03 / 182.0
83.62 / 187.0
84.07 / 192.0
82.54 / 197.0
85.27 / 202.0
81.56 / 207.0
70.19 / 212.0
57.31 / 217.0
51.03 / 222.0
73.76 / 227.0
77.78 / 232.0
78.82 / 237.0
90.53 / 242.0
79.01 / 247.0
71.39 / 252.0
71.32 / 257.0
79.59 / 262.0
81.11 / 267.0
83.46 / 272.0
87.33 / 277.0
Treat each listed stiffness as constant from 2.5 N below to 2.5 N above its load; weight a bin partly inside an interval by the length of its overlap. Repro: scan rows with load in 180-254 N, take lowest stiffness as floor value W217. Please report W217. 51.03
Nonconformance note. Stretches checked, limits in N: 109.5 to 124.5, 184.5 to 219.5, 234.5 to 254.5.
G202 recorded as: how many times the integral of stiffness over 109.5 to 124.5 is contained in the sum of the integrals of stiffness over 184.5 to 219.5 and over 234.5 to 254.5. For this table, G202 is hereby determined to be 4.3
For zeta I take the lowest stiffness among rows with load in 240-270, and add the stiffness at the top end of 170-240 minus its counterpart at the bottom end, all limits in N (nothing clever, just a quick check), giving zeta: 61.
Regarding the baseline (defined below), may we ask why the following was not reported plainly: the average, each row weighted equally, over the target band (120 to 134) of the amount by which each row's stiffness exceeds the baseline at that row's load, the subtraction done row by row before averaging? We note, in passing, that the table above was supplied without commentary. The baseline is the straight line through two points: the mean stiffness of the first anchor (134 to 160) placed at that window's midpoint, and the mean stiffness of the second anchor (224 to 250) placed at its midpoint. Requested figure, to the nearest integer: -17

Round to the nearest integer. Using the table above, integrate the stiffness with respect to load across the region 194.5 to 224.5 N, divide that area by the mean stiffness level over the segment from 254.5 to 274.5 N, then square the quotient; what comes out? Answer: 736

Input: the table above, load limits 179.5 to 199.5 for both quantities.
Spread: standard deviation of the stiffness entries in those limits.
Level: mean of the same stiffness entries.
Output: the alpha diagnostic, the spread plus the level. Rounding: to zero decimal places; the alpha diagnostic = 88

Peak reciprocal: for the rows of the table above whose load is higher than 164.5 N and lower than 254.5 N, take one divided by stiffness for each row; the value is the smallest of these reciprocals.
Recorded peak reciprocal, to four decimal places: 0.0110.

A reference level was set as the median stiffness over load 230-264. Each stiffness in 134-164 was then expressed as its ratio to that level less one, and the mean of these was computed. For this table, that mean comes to 0.13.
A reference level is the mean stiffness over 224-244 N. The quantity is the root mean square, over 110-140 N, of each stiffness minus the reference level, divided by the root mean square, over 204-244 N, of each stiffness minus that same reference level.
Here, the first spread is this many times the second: 1.1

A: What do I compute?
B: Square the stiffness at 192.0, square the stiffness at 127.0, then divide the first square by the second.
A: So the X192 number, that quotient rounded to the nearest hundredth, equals 1.12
